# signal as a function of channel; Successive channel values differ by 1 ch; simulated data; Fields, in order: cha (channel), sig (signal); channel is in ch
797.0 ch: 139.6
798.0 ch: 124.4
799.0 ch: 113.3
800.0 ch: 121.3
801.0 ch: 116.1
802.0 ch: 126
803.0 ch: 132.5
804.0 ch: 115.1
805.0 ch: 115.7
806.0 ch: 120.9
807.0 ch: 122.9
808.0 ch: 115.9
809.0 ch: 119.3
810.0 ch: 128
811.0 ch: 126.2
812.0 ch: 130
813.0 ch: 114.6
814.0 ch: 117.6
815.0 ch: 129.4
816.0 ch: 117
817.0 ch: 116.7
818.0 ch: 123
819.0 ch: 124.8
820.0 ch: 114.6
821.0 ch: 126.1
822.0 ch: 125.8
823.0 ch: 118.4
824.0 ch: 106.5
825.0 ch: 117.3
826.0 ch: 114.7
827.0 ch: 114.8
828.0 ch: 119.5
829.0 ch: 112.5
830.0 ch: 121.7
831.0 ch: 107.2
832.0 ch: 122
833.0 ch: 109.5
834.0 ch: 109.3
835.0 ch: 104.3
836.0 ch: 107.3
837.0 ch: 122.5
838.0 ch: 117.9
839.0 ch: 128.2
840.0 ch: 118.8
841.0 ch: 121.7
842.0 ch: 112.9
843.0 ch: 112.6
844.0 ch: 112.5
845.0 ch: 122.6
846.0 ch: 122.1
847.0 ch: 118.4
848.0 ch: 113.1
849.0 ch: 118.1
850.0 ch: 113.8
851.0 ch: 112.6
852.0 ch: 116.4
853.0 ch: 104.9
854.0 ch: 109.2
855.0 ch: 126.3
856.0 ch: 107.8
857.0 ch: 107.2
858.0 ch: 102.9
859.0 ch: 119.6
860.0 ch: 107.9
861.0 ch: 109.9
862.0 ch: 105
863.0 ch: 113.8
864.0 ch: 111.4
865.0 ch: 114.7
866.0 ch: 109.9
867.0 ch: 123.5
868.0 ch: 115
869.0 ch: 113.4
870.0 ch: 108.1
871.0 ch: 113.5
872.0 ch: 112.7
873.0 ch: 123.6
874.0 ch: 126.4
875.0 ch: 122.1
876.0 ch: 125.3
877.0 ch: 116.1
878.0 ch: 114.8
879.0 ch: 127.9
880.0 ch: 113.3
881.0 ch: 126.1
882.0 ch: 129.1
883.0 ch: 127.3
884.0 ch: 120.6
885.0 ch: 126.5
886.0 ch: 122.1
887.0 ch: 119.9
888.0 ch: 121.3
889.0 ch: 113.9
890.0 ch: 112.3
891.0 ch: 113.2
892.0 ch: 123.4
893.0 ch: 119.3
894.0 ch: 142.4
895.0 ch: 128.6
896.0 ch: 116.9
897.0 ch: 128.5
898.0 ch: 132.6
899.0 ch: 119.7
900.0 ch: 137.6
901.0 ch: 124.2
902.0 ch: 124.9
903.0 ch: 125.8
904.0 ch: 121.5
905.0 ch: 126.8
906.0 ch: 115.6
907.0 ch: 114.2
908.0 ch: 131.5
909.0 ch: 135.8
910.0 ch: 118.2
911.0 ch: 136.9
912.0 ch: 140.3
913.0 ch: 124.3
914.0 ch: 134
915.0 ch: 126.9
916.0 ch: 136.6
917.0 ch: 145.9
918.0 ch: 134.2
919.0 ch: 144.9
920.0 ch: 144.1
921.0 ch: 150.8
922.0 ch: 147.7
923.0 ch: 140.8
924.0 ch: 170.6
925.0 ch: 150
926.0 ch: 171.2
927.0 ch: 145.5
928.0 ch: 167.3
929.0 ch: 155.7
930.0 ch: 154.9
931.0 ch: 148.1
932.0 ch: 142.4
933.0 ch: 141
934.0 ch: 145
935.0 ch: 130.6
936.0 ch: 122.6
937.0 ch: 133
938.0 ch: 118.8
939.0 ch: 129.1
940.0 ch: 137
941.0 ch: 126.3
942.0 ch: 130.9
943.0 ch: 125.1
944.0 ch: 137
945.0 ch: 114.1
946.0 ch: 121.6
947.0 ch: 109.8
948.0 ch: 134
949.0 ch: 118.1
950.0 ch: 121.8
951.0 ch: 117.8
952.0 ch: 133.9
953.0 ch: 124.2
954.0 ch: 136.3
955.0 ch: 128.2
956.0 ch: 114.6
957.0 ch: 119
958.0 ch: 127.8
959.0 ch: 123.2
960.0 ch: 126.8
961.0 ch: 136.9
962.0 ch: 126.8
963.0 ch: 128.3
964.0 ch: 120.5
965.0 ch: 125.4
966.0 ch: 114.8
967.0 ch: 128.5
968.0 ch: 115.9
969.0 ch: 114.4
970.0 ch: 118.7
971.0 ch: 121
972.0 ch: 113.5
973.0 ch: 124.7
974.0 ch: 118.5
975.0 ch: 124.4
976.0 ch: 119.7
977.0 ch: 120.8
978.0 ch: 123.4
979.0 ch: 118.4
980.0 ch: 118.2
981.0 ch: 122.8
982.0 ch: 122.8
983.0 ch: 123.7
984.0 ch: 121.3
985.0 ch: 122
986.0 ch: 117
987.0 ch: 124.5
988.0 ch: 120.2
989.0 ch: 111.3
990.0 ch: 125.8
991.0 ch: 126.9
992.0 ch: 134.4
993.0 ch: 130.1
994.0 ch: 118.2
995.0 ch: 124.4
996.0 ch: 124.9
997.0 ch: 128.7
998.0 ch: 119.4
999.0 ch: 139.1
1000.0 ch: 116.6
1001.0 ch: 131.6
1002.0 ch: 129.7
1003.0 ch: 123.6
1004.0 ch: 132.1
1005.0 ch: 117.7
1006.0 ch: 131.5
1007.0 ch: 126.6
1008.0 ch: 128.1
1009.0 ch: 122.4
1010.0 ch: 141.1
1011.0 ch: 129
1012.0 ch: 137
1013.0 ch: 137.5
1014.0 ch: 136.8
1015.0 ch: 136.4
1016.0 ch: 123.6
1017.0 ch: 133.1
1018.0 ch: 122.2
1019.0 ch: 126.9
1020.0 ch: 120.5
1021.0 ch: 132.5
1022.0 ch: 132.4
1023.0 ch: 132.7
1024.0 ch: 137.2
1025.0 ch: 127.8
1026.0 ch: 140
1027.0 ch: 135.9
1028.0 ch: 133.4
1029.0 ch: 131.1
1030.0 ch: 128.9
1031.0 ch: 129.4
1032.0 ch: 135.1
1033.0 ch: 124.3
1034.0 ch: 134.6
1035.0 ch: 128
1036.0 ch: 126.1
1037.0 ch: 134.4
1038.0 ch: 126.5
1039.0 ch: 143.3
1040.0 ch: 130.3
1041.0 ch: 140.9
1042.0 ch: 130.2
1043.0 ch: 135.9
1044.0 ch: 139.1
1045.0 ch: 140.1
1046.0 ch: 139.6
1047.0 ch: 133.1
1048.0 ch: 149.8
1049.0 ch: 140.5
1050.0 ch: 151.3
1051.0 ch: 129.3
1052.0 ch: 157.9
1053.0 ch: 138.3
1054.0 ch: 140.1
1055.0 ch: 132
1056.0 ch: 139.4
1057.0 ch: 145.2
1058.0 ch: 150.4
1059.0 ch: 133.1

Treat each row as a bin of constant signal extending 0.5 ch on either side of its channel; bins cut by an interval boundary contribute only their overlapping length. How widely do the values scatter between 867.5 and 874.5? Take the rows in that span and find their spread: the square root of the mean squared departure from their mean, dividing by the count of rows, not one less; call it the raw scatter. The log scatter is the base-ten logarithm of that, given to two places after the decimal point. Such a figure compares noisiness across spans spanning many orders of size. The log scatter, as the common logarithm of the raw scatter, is 0.78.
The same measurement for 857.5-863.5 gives 0.75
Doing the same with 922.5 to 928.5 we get 1.10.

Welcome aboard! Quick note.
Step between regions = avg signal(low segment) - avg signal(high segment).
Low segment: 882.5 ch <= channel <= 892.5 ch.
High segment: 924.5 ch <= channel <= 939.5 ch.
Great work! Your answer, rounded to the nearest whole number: -24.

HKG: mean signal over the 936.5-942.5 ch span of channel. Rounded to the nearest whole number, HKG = 129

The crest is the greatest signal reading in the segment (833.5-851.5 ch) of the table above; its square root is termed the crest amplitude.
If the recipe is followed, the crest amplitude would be 11.3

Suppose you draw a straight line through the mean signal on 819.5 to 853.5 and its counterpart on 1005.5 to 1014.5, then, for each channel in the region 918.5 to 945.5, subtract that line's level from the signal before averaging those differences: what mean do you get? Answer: 17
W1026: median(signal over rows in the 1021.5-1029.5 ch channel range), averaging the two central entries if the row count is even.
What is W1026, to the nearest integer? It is 133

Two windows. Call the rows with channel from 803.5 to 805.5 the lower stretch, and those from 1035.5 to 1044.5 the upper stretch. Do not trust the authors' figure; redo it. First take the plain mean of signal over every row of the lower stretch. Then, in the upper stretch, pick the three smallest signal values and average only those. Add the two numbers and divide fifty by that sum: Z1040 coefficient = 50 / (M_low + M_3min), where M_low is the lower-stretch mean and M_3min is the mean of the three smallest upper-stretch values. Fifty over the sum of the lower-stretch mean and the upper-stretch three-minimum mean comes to 0.206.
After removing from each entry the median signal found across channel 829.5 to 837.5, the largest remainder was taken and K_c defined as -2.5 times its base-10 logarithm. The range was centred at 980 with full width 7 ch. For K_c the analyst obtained -2.9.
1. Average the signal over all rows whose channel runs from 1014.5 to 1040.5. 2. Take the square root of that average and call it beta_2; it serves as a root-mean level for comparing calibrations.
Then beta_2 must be 11.4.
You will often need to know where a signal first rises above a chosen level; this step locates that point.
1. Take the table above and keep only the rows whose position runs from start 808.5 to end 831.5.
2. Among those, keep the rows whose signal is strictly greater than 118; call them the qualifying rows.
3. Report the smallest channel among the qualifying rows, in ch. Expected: 809.0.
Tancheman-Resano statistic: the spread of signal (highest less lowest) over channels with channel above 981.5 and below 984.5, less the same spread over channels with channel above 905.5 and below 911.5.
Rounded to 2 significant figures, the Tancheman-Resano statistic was -20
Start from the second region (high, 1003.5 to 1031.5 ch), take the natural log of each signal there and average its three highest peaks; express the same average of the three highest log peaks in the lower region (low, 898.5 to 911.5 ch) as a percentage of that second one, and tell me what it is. 99.6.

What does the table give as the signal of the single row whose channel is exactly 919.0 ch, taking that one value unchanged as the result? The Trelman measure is 144.9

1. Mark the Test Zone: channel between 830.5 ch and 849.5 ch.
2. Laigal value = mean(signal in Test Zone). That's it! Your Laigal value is 116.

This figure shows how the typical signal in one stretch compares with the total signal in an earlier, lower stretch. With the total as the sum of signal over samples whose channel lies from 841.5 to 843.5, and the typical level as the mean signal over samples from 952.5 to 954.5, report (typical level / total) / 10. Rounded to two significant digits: 0.058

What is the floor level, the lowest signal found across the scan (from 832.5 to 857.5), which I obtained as 104.3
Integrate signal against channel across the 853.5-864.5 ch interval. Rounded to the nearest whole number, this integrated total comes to 1221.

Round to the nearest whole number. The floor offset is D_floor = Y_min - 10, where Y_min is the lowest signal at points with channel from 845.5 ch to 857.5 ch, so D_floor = 95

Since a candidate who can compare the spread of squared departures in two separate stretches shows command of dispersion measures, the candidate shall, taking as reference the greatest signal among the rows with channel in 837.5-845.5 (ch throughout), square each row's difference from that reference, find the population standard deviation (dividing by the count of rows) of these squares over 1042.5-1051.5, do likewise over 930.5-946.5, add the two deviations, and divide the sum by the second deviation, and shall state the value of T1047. 2.6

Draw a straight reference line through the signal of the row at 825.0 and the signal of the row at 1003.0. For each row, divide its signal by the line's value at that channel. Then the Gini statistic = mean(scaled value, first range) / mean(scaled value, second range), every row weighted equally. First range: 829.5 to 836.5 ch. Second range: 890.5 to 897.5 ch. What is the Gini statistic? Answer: 0.91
